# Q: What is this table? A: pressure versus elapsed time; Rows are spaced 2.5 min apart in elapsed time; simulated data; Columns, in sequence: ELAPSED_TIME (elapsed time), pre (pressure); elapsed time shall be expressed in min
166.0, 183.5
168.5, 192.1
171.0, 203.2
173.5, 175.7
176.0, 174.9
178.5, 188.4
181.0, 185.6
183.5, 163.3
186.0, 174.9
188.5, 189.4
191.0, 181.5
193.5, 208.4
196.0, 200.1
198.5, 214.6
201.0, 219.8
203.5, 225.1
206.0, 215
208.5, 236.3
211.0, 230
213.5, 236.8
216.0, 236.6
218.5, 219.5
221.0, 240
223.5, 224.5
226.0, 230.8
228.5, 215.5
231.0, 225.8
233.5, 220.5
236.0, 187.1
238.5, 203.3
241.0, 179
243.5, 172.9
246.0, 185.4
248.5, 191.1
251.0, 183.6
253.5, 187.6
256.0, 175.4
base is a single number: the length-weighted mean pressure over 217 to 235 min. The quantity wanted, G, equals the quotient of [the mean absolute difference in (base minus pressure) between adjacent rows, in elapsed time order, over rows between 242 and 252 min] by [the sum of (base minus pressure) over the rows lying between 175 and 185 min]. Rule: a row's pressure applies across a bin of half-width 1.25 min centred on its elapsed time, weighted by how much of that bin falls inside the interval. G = 0.0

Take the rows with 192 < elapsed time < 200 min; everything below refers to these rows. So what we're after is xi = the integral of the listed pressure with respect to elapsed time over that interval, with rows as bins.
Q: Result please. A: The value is 1658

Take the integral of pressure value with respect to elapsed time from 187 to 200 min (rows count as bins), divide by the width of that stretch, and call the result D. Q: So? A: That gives 199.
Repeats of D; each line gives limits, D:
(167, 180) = 187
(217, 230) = 226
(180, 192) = 179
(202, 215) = 229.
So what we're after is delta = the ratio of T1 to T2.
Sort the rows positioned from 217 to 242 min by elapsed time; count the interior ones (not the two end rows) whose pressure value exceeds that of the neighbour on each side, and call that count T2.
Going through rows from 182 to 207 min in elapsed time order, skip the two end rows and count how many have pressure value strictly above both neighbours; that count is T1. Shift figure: 0.75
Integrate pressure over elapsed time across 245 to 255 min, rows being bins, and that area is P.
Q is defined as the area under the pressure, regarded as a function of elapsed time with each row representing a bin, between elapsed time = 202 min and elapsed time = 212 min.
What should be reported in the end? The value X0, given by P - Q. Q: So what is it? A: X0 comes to -397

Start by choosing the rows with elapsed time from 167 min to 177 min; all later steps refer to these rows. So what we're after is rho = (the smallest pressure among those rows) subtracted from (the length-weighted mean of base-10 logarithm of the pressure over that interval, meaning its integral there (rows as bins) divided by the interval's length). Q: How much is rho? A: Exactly -173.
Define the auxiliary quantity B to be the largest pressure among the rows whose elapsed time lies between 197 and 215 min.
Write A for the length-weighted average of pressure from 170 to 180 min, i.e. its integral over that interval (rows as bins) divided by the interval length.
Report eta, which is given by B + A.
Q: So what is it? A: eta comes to 422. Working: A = 185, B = 236.8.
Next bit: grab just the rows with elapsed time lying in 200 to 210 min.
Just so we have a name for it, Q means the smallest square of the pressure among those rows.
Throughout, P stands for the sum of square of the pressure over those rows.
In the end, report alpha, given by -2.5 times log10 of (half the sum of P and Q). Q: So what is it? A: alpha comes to -12.7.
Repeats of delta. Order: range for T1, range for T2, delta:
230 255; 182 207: 0.67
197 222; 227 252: 1.00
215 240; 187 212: 1.00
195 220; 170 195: 1.50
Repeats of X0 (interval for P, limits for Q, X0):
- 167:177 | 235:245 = 12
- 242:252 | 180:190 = 49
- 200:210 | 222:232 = -2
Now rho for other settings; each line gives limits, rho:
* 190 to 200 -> -179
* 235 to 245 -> -171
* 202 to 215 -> -213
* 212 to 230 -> -213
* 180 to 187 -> -161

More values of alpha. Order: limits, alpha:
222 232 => -12.7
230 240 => -12.6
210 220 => -12.8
